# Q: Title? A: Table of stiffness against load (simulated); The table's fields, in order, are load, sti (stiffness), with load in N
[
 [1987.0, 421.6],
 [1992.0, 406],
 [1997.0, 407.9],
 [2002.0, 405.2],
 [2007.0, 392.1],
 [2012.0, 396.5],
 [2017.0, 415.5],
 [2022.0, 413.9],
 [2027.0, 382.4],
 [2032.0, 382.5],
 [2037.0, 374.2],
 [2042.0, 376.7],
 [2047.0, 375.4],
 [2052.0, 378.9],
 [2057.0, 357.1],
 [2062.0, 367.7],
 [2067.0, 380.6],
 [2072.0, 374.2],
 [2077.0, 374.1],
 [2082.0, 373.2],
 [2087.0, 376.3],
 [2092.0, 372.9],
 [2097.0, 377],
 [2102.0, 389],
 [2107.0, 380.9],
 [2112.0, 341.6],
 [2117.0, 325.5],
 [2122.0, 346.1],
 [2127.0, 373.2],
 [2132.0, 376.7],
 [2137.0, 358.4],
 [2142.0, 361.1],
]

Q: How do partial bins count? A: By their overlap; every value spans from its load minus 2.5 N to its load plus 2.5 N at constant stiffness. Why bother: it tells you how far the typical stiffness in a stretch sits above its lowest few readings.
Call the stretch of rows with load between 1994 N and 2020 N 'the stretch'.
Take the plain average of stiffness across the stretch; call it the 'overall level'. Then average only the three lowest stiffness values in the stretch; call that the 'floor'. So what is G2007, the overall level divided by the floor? 1.01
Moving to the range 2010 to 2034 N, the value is 1.03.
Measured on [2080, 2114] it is 1.03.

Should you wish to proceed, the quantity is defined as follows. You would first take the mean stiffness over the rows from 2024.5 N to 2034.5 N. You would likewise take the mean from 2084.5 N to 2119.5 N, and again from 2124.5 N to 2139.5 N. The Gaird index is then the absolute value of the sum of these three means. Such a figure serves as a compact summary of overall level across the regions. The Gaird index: 1118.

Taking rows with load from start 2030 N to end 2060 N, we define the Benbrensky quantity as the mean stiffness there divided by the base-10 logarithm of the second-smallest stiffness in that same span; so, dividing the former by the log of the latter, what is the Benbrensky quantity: 145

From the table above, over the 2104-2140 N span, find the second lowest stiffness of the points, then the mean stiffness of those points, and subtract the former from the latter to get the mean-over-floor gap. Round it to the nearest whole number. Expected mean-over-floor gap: 16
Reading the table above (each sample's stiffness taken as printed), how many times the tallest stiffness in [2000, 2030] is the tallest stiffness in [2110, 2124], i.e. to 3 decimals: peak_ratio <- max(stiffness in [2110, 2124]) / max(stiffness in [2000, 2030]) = 0.833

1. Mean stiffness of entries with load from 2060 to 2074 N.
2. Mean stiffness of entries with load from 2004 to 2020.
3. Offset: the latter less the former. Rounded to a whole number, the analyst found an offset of 27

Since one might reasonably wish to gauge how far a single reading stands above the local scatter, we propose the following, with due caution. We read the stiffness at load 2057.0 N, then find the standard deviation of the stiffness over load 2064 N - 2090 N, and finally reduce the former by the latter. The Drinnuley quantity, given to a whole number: 354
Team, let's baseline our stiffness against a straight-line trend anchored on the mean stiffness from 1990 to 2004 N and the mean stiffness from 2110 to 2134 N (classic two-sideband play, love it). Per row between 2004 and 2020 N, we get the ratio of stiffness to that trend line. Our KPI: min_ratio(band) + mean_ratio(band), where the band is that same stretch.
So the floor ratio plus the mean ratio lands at 1.98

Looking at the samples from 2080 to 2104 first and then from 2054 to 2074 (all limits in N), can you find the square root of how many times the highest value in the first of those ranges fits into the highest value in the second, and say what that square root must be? 0.989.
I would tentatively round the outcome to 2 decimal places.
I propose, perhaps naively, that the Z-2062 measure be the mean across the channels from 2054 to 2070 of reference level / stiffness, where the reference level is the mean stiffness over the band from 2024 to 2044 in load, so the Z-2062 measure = 1.03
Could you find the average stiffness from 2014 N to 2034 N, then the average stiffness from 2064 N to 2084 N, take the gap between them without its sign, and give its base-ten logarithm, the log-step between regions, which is 1.4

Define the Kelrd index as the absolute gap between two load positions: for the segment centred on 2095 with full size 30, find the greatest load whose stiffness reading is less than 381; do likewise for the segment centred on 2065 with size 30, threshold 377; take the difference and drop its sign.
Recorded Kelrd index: 30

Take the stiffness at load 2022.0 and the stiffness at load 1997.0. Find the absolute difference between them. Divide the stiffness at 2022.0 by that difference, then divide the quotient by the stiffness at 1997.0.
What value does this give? 0.17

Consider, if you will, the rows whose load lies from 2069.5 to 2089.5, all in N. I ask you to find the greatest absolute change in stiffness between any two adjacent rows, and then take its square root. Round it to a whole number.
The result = 2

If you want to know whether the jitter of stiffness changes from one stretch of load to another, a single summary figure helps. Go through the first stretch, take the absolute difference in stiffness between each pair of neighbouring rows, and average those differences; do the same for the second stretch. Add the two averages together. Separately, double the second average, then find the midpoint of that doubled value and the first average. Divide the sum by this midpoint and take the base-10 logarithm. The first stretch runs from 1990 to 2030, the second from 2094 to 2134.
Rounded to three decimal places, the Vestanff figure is 0.089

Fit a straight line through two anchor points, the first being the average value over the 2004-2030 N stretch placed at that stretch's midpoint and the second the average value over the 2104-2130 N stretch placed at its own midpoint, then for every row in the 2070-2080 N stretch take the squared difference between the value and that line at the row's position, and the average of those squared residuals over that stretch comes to 2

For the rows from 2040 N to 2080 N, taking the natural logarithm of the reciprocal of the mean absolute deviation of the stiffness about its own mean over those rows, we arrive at -1.7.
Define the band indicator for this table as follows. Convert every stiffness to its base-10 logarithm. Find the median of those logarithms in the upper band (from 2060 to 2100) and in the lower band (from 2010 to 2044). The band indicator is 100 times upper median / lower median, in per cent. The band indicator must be 100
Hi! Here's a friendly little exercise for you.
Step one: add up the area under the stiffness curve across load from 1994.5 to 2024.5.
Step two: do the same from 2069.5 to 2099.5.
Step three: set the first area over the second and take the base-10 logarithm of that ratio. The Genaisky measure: 0.034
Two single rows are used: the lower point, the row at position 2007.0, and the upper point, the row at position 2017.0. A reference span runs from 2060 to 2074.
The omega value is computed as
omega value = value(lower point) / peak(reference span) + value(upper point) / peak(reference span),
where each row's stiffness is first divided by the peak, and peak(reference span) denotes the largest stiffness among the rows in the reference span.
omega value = 2.12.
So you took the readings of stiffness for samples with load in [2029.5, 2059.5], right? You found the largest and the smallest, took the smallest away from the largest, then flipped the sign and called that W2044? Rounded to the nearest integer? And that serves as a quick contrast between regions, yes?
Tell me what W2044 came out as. -25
